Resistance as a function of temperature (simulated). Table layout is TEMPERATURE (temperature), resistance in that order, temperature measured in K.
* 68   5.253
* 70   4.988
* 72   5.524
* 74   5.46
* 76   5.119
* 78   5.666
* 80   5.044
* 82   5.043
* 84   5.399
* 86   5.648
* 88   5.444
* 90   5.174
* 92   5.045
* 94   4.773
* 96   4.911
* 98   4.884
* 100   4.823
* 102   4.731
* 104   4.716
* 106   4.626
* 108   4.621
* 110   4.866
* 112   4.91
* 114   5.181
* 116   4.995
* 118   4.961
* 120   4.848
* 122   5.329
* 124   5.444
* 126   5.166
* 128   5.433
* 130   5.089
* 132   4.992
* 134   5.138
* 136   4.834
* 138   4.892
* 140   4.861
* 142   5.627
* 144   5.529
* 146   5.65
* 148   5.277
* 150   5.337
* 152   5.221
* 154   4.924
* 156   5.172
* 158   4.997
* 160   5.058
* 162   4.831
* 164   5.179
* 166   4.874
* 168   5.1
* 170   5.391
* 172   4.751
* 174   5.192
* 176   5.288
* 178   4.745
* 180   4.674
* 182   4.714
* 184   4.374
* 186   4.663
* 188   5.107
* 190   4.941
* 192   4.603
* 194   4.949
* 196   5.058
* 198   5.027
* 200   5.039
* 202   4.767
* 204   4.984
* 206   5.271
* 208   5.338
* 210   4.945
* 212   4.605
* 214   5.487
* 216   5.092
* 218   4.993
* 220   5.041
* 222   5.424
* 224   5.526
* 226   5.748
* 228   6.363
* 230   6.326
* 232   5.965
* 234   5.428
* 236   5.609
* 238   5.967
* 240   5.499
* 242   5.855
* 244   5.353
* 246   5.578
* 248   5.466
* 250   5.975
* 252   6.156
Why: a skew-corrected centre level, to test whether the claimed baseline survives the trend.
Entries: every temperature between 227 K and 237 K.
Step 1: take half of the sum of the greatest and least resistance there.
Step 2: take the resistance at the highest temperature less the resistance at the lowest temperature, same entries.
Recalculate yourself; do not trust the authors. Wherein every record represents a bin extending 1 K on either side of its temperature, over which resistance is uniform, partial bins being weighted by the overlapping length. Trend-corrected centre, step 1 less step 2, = 6.6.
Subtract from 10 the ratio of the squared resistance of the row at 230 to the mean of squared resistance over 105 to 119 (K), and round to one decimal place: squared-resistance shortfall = 8.3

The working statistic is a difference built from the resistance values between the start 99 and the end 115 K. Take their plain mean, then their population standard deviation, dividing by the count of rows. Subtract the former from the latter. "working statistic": -4.64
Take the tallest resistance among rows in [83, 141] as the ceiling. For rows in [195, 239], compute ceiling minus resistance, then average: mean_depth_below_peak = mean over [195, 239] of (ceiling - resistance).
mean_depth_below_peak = 0.28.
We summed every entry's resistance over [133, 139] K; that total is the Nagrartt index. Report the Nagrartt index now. 15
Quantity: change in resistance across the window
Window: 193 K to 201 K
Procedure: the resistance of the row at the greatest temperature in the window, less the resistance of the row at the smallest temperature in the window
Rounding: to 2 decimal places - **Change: 0.09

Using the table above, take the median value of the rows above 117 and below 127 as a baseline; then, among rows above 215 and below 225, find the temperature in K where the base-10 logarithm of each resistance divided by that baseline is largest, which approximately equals 224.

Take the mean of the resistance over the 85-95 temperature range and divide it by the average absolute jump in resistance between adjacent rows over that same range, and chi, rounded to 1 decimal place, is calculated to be 23.8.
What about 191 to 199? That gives 30.3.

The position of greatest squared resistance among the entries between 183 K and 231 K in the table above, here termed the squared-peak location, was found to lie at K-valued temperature 228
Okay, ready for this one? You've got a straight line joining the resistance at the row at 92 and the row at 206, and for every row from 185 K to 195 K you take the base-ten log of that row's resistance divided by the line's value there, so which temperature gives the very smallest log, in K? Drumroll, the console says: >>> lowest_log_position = 192 K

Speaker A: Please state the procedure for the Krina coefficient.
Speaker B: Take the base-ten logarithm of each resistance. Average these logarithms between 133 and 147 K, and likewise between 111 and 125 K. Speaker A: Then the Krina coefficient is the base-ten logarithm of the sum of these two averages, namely 0.153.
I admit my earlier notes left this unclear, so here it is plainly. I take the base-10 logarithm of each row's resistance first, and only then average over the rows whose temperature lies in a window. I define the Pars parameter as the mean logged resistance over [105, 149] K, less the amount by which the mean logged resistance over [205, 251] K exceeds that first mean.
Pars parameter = 0.674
